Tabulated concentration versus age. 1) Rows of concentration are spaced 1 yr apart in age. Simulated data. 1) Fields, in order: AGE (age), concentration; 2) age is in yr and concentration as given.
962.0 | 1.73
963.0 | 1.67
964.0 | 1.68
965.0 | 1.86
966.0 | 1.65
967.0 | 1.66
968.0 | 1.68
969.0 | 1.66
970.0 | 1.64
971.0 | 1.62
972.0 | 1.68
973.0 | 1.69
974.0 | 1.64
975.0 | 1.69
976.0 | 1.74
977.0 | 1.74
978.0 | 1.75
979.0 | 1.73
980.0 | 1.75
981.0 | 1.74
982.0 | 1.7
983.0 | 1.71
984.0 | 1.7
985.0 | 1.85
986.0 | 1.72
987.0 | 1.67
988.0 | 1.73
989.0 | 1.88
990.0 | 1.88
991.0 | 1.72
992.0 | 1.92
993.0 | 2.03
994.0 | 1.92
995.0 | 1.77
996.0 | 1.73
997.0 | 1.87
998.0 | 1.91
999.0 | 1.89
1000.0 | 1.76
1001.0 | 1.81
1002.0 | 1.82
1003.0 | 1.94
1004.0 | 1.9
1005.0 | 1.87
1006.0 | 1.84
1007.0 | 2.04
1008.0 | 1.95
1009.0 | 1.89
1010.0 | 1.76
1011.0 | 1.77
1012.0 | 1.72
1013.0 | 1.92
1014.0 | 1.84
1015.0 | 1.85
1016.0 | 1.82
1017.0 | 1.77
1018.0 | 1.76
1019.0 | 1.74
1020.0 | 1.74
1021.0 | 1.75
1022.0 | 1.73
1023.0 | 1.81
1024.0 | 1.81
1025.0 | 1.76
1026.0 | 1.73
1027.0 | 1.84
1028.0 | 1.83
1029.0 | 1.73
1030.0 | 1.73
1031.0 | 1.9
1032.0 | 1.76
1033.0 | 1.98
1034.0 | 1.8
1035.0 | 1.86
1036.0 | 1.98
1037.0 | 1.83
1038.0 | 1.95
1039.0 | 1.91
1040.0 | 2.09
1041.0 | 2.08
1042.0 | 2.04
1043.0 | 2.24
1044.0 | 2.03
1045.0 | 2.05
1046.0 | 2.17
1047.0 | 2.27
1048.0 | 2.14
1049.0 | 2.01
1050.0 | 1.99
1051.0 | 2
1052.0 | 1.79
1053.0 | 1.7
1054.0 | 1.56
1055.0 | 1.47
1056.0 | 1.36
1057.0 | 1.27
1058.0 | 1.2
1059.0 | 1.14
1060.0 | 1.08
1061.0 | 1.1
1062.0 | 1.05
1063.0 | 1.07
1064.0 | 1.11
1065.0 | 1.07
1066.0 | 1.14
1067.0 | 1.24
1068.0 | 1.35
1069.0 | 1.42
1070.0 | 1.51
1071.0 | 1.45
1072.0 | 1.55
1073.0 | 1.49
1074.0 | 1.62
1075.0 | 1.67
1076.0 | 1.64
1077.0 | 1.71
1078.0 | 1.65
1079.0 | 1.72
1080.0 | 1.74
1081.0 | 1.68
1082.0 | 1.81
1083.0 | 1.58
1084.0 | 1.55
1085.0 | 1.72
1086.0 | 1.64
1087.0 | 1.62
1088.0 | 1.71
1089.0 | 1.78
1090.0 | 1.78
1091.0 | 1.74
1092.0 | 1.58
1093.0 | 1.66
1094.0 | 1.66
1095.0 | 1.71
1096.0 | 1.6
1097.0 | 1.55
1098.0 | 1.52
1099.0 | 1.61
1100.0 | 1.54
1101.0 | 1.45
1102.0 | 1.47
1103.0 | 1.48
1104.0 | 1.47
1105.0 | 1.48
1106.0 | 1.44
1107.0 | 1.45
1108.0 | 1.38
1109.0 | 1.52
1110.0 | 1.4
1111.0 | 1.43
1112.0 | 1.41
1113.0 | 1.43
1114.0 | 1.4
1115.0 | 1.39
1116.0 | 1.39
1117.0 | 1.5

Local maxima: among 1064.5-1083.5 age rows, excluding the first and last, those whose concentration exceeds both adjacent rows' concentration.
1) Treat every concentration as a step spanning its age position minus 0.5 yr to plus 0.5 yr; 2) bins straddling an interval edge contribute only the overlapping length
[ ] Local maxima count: 6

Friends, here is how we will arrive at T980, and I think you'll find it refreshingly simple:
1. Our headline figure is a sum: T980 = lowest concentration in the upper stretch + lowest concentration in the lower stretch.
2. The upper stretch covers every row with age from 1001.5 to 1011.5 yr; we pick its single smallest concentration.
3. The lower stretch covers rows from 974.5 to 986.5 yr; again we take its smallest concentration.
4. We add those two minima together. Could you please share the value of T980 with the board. 3.45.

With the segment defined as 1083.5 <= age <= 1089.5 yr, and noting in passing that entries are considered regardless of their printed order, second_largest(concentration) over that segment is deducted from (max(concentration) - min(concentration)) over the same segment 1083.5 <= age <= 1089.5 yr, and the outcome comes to -1.49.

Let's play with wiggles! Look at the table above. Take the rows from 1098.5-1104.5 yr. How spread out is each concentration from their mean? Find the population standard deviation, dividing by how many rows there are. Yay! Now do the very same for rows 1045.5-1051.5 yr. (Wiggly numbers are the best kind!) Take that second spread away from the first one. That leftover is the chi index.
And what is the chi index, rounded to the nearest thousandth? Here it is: -0.049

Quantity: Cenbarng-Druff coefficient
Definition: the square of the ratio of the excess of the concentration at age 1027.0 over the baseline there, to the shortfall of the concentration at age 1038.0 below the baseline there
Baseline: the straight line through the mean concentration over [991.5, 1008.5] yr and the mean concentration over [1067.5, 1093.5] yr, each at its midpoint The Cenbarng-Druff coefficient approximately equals 0.054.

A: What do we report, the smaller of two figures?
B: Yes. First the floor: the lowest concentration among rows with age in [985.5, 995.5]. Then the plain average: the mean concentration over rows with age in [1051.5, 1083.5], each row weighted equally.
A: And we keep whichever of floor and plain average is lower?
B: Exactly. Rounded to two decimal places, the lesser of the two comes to 1.44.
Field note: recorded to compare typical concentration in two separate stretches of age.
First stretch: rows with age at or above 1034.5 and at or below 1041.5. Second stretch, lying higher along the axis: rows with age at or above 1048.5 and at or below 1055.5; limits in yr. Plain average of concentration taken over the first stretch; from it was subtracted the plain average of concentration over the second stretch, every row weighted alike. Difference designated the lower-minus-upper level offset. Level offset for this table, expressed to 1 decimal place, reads 0.2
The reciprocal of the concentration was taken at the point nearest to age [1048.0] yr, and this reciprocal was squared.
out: 0.22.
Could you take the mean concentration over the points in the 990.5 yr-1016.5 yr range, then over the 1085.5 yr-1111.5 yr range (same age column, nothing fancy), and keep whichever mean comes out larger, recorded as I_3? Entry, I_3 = 1.86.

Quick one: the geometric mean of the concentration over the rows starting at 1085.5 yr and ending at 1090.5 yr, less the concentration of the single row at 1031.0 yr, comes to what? -0.20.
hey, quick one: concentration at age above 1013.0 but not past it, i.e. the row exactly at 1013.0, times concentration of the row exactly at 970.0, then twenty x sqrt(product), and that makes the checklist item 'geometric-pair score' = 35.5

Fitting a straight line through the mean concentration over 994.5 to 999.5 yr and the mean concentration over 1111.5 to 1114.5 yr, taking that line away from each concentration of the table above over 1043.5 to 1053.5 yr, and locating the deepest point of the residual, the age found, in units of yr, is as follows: 1053.0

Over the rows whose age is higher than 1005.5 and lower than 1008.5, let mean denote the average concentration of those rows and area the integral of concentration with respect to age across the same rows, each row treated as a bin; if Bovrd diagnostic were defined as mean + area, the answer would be 7.77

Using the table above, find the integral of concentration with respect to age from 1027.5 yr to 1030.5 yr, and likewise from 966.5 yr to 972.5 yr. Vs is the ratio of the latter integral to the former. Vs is 1.88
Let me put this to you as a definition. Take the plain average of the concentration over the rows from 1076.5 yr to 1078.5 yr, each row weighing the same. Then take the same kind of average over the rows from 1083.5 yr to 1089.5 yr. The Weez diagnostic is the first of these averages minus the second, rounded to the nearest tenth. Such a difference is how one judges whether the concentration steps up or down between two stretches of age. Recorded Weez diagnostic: 0.0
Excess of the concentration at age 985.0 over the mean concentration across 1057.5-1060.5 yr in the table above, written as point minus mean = 0.7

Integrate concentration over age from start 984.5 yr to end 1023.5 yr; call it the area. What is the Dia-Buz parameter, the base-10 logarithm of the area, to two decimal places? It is 1.85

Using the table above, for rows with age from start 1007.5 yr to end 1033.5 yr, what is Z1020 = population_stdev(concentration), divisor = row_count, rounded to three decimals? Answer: 0.073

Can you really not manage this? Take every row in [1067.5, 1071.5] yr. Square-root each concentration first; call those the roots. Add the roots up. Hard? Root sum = 4.79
